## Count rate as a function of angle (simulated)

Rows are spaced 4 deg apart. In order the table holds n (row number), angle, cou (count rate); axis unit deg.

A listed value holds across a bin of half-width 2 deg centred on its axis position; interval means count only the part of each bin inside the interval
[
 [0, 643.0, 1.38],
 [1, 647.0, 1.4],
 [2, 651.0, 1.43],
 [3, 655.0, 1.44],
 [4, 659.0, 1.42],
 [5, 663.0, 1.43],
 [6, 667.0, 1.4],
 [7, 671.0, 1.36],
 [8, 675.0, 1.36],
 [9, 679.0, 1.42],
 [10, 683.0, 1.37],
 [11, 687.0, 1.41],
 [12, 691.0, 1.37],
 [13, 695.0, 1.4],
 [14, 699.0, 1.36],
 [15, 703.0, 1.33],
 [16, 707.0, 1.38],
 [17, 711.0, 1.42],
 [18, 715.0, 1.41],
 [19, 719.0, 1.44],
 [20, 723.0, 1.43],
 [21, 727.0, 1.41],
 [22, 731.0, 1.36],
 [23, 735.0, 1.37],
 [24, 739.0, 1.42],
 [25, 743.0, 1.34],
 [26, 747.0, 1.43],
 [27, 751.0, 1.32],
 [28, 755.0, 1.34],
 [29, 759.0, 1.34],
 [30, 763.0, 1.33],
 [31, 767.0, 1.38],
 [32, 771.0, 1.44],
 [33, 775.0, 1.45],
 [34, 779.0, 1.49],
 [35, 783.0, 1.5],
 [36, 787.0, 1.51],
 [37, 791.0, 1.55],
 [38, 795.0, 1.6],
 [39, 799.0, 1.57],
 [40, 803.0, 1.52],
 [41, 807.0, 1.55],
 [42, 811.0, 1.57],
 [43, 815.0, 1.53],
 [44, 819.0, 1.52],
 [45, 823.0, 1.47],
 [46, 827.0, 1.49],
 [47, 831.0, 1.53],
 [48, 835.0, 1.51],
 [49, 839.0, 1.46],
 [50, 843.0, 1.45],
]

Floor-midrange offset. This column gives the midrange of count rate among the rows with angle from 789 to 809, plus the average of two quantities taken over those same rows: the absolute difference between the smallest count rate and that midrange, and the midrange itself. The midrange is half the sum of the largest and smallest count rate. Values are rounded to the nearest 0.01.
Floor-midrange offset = 2.36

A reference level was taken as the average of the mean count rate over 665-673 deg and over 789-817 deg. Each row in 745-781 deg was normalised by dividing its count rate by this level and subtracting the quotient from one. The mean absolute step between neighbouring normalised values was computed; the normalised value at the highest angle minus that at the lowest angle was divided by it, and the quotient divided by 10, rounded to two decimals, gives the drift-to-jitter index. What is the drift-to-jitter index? -0.16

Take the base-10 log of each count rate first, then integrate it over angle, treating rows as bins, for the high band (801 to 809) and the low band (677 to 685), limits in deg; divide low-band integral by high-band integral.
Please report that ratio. 0.78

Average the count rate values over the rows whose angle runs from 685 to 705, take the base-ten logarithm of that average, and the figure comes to 0.138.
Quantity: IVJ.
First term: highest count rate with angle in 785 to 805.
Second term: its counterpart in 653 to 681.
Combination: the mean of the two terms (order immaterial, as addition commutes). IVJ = 1.52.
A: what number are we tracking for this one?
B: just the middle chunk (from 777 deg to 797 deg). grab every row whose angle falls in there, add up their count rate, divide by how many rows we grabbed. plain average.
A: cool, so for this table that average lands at 1.53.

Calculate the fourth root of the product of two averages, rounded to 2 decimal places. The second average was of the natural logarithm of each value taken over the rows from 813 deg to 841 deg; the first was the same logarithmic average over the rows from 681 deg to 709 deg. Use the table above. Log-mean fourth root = 0.60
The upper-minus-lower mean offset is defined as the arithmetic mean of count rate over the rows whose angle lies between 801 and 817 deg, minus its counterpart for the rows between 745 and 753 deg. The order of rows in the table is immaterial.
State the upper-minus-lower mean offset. 0.17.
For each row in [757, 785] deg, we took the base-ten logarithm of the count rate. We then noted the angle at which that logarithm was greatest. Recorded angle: 783.0 deg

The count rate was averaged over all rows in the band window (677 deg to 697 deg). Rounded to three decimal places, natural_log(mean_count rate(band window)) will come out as 0.332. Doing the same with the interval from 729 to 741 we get 0.324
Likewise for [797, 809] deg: 0.436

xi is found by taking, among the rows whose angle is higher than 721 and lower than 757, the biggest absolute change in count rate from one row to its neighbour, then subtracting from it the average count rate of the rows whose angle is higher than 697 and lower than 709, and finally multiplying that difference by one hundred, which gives -125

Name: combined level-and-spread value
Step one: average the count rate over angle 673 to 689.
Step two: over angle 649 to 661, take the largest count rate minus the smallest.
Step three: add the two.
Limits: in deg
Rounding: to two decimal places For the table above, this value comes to 1.41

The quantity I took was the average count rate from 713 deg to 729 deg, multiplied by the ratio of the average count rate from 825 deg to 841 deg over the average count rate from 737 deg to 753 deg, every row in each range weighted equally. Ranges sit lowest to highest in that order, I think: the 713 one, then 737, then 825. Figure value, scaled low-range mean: 1.55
